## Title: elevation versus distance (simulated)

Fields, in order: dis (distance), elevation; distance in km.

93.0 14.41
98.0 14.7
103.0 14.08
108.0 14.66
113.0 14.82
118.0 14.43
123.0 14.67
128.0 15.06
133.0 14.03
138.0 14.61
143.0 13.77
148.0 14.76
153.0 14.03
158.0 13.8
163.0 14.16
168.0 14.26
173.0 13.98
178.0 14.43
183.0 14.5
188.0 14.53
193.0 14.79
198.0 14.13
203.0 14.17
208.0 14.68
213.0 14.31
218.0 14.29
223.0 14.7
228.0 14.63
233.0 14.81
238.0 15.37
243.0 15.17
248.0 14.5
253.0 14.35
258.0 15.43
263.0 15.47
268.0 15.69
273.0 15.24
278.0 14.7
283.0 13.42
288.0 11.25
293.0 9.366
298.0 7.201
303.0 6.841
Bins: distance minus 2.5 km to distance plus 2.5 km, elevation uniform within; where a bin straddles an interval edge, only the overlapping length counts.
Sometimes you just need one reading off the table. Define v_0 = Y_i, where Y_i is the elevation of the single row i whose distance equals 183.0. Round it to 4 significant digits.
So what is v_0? 14.50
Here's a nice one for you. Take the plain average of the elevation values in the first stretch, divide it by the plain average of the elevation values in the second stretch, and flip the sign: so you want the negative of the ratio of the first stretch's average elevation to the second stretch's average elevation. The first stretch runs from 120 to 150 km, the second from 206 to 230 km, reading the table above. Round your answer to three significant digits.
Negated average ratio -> -0.997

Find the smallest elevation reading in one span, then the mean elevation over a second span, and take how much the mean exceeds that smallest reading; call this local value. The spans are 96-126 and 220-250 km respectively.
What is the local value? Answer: 0.78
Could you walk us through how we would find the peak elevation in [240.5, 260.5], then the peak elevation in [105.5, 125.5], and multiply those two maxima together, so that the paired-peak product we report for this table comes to 229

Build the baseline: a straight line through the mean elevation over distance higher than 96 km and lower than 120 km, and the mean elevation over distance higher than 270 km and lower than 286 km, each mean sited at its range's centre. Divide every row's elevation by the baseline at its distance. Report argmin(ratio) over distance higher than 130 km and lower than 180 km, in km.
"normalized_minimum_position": 143.0 km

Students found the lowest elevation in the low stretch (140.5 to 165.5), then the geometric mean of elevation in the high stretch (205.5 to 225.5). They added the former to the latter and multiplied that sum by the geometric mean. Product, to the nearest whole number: 410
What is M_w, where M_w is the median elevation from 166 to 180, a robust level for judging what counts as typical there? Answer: 14.3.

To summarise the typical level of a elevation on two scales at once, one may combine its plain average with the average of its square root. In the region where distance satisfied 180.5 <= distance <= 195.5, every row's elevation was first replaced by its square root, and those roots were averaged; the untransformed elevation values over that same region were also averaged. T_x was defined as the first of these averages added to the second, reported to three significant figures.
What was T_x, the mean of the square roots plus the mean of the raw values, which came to 18.4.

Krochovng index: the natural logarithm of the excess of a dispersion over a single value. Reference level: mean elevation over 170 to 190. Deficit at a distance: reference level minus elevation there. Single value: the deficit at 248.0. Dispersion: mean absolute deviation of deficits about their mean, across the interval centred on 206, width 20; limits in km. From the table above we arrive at -1.1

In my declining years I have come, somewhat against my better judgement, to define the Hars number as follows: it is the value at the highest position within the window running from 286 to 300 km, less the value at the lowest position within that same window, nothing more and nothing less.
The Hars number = -4.0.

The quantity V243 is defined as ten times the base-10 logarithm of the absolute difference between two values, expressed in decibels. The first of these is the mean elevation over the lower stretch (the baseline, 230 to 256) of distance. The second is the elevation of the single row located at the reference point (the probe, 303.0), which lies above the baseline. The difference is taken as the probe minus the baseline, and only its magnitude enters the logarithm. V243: 9.0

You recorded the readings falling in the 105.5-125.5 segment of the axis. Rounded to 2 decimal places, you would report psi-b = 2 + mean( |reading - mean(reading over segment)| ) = 2.11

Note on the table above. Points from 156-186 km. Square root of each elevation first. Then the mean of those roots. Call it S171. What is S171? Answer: 3.77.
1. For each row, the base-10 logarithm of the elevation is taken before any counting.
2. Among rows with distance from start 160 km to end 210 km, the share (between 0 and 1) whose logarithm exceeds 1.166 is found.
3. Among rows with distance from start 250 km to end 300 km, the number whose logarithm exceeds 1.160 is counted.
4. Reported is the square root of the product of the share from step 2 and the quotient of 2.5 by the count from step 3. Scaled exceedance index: 0.32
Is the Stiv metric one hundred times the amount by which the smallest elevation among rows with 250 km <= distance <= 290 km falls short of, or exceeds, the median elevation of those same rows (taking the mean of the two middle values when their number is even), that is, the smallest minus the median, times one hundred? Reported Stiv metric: -372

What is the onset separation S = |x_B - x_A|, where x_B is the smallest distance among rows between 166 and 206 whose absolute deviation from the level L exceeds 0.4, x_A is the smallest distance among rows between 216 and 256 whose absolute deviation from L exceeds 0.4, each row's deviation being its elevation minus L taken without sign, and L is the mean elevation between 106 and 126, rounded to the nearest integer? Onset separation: 65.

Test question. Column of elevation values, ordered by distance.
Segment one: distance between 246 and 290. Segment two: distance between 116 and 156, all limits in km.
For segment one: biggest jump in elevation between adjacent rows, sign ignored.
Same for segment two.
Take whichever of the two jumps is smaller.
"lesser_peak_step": 1.0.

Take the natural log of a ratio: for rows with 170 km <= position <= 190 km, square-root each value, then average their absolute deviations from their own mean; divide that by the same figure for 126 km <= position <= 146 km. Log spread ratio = -0.9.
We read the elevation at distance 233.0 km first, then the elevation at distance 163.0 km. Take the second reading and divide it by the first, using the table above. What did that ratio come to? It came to 0.96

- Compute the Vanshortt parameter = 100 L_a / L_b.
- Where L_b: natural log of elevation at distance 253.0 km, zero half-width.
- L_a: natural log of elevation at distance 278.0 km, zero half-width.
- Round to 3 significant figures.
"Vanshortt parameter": 101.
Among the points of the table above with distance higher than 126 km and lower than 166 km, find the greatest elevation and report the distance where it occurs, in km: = 128.0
